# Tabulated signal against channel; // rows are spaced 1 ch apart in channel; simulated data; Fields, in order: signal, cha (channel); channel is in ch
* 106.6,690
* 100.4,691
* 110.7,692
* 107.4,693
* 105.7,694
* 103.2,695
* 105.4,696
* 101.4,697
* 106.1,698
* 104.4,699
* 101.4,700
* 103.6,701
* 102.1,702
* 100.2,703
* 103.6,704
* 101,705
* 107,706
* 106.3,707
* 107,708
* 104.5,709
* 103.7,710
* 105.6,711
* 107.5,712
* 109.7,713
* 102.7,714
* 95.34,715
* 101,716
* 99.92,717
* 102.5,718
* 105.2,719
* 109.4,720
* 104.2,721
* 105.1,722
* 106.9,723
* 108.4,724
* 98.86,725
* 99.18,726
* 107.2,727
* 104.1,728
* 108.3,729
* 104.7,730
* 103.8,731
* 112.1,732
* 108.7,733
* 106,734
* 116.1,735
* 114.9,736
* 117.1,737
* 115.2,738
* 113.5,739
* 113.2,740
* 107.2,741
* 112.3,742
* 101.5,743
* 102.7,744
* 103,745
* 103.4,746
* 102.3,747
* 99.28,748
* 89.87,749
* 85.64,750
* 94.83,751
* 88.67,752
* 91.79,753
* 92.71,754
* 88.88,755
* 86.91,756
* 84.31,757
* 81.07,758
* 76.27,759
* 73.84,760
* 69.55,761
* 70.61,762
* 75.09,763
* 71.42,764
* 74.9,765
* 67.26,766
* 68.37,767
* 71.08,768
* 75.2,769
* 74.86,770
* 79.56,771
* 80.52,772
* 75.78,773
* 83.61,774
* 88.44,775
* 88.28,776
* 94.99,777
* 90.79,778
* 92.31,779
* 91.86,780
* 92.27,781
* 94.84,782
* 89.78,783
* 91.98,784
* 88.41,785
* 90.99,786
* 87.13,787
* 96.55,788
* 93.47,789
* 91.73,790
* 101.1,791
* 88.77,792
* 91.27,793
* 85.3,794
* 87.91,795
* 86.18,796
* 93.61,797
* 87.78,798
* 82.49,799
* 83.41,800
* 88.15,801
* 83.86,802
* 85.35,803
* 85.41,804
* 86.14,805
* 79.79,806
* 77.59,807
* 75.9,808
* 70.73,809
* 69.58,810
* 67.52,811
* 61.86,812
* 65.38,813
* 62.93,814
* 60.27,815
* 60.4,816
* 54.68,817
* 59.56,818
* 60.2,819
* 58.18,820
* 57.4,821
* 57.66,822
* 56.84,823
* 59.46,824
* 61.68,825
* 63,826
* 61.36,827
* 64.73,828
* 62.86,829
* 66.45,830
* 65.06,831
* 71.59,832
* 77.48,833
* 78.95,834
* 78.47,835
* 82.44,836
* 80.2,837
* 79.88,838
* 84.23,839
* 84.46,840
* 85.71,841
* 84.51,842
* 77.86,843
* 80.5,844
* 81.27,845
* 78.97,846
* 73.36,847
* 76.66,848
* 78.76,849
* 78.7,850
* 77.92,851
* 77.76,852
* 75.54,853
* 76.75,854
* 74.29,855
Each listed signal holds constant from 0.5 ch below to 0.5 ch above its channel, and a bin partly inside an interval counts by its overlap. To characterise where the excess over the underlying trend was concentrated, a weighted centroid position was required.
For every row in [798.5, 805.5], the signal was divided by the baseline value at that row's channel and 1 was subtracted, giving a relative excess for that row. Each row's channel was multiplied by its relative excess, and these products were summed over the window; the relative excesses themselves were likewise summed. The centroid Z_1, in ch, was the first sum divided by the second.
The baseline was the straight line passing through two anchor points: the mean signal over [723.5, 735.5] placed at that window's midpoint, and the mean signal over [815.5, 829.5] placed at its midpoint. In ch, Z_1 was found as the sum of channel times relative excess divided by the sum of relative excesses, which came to 802.3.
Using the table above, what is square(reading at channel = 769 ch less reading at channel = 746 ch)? 795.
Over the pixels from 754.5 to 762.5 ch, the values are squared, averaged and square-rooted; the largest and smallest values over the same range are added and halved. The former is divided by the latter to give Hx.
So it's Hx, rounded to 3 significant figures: 1.00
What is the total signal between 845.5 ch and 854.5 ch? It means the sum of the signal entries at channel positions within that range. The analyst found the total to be 694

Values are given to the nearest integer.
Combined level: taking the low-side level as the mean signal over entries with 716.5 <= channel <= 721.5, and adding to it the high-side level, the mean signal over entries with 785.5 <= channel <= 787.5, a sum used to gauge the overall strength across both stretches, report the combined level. 193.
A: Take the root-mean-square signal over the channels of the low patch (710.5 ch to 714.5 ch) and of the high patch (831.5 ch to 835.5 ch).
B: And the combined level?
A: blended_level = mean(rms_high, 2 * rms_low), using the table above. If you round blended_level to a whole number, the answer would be 145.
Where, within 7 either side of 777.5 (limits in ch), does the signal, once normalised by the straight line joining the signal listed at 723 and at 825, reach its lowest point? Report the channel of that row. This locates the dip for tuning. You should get 773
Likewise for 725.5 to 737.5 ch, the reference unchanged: 726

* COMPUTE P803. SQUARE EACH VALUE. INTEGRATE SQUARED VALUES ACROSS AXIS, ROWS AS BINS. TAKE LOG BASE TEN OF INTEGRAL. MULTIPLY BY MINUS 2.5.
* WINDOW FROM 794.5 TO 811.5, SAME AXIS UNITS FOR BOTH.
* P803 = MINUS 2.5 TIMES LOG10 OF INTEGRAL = -12.6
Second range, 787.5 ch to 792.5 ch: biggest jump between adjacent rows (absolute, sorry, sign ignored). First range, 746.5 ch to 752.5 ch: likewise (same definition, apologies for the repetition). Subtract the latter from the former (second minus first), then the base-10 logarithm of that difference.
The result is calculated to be 0.47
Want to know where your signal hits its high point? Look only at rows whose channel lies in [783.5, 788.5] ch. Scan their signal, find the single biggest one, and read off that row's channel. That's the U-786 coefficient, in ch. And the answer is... 788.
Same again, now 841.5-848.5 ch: 842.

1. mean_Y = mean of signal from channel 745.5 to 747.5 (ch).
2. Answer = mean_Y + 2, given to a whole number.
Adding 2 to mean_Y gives 105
